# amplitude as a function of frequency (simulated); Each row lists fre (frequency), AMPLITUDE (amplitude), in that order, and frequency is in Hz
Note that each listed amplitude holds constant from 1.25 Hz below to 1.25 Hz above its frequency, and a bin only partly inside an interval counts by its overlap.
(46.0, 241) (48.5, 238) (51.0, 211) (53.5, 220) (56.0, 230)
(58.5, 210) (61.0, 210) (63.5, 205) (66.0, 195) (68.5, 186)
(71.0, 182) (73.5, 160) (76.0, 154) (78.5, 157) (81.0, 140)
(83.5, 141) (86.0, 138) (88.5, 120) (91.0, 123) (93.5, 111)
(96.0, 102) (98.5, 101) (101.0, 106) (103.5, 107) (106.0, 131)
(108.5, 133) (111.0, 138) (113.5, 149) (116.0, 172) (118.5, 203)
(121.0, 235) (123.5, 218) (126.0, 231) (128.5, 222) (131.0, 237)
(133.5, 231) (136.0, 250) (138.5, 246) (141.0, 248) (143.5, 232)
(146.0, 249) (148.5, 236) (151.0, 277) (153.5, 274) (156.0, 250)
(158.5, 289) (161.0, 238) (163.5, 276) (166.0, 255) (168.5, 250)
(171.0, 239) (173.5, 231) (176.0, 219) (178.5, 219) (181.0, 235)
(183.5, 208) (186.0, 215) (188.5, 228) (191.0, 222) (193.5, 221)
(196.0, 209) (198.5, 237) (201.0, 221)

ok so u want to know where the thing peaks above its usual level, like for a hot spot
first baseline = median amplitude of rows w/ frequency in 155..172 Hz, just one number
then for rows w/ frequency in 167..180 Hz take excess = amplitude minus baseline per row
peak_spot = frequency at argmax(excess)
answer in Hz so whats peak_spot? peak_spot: 168.5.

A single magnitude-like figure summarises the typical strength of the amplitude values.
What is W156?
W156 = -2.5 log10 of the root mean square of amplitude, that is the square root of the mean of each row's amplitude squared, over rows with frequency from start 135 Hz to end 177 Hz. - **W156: -6.00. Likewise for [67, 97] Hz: -5.40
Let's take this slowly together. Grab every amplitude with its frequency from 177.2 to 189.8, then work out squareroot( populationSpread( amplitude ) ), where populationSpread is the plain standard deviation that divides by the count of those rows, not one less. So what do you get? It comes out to 3.1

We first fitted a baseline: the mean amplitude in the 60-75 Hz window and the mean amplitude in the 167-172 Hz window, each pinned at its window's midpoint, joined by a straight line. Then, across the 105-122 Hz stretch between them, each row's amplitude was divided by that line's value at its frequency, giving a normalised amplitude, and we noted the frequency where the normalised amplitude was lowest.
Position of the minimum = 106.0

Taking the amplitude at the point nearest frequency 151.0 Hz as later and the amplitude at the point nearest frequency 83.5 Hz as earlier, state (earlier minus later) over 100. -1.4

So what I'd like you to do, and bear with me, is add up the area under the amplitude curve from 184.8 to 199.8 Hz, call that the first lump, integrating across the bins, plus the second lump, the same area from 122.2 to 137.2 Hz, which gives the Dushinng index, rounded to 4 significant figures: 6802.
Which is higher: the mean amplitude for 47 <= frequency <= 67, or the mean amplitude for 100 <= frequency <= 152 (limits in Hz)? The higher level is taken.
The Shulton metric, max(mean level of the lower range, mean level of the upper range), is 215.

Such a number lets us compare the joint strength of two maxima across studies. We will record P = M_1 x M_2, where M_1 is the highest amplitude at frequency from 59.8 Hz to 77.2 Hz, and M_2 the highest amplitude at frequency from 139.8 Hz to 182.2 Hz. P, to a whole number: 60690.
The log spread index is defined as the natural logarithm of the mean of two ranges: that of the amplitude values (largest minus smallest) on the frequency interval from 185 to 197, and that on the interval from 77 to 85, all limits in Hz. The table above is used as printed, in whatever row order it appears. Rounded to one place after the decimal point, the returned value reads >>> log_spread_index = 2.9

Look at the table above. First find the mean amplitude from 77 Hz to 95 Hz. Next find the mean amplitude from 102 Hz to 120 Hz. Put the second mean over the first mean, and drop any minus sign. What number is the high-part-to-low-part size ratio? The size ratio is 1.1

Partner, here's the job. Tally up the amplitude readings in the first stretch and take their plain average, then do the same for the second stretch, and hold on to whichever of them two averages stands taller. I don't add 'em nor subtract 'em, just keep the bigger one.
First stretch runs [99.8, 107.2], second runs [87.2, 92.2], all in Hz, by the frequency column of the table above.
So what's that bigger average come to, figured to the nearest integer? 122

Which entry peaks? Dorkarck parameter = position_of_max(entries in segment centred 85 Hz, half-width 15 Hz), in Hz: 71.0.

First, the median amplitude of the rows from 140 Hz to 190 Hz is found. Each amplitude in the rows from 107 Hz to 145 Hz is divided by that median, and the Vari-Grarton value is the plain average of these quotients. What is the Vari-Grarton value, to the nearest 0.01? 0.88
